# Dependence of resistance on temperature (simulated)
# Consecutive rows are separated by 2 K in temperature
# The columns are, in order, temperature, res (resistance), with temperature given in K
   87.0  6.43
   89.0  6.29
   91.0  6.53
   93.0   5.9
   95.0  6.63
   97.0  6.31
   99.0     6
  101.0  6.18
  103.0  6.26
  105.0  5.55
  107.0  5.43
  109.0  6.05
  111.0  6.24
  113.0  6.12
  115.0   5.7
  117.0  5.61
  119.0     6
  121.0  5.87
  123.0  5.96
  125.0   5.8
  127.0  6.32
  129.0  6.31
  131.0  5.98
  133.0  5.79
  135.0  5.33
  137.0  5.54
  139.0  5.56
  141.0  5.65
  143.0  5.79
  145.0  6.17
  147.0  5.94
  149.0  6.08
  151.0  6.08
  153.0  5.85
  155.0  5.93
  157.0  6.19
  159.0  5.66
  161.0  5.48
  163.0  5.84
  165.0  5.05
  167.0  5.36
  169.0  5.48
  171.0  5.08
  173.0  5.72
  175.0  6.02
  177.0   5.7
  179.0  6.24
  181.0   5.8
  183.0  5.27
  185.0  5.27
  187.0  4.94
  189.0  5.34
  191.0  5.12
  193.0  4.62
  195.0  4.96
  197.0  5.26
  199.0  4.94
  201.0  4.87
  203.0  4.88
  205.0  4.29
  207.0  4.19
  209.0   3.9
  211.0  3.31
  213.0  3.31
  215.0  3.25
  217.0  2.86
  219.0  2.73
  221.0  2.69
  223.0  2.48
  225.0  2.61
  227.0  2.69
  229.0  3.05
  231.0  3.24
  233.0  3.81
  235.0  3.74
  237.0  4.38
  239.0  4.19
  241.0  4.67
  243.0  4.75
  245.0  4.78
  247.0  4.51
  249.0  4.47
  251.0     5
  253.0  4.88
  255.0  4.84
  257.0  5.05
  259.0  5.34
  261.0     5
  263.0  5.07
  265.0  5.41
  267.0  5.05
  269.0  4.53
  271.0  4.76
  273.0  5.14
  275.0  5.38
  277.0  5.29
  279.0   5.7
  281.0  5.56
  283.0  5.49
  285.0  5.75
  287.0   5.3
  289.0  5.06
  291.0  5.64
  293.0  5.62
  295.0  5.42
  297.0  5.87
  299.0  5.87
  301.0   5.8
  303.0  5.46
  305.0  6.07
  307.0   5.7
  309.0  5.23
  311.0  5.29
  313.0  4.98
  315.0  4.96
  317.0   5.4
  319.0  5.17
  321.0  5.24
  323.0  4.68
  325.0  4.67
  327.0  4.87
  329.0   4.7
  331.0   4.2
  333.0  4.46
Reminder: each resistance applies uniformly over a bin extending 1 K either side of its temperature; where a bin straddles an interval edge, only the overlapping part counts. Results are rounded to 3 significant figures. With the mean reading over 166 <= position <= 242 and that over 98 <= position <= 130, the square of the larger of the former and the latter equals 35.6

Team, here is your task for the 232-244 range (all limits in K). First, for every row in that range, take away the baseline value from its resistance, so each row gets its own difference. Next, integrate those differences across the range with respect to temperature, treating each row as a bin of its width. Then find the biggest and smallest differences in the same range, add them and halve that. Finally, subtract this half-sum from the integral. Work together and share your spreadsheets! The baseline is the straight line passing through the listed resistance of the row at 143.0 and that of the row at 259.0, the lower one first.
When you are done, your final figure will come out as -13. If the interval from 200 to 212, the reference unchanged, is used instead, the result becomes -14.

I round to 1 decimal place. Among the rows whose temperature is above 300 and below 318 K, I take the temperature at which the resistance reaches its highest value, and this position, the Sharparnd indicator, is 305.0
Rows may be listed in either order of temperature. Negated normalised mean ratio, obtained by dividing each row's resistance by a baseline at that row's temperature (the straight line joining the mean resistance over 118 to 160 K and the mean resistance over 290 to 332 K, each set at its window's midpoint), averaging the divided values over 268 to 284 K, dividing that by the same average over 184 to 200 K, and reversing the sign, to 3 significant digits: -1.09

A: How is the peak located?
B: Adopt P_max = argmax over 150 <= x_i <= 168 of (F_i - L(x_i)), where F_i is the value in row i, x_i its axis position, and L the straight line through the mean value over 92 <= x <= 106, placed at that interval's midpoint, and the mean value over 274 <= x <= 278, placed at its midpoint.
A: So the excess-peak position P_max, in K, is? 157.0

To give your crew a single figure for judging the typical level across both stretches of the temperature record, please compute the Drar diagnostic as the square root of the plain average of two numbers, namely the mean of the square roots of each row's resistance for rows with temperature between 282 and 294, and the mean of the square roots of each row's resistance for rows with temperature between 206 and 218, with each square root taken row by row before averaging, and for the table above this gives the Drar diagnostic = 1.45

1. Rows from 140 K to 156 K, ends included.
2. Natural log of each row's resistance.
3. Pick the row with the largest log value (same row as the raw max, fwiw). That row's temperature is 145.0 K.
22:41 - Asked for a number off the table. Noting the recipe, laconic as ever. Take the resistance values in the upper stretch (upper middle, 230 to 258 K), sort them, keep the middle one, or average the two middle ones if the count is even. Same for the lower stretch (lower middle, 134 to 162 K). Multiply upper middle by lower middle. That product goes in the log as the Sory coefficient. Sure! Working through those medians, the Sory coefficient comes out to 27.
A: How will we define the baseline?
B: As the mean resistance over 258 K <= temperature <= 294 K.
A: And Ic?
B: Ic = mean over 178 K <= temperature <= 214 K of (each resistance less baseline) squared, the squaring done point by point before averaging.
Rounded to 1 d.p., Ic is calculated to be 0.8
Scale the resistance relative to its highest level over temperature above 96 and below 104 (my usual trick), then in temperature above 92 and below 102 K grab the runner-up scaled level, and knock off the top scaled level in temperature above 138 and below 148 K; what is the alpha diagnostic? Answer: 0.02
